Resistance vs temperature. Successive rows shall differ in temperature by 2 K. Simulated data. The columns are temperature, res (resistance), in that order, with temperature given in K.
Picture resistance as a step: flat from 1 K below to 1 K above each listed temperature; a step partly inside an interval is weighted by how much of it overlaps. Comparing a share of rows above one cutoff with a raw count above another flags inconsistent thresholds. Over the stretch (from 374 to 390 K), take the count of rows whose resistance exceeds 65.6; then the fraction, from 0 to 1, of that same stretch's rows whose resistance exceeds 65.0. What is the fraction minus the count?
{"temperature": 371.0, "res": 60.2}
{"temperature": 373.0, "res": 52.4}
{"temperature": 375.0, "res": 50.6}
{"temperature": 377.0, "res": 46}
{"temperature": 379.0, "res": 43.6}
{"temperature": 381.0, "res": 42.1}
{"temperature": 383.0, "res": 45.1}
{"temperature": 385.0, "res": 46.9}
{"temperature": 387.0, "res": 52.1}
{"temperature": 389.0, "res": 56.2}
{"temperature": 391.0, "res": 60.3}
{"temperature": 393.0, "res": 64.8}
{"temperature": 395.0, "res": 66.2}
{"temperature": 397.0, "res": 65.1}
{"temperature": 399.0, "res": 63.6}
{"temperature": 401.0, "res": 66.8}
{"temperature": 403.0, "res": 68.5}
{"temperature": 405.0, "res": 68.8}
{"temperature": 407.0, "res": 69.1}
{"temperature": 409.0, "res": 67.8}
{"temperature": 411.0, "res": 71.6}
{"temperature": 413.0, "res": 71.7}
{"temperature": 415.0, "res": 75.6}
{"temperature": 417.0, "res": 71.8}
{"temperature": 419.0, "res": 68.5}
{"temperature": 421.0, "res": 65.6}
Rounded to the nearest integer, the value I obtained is 0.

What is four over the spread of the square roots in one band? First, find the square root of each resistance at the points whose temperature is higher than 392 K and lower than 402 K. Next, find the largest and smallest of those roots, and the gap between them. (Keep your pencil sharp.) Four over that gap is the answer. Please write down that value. 20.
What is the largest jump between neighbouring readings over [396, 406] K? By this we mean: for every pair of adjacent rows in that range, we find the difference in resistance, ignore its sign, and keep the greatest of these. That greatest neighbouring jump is 3.2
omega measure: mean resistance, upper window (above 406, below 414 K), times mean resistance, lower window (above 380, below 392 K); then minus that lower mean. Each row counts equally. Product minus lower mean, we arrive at 3484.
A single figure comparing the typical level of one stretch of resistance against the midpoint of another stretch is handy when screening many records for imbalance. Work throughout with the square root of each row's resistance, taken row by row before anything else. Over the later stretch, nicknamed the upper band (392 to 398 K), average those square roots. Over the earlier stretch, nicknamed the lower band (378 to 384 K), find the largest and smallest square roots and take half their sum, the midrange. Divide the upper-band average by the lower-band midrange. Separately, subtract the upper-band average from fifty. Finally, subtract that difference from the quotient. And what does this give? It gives -40.69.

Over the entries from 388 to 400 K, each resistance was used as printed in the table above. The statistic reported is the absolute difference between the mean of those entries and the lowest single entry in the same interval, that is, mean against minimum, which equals 6.50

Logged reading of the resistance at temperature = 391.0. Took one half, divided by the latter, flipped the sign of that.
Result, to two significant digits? -0.0083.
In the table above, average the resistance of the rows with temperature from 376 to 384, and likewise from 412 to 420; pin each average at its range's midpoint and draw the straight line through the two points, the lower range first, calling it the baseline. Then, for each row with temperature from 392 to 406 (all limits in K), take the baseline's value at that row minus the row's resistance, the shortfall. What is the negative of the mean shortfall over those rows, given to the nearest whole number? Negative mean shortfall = 7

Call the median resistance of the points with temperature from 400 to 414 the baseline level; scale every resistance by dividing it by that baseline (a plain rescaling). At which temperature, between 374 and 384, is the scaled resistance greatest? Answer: 375.0 K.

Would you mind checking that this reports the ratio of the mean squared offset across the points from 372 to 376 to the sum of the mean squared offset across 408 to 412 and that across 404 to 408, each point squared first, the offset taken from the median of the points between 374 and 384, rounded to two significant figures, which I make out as 0.035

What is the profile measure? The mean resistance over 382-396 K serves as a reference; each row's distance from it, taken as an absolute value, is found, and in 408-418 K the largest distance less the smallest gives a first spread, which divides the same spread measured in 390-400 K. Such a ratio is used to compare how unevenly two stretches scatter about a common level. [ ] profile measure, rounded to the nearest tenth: 0.8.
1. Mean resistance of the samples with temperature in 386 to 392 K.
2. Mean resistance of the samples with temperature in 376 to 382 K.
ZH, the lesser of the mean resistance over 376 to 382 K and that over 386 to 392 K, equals 43.9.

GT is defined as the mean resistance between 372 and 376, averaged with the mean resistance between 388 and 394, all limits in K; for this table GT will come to 56.0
